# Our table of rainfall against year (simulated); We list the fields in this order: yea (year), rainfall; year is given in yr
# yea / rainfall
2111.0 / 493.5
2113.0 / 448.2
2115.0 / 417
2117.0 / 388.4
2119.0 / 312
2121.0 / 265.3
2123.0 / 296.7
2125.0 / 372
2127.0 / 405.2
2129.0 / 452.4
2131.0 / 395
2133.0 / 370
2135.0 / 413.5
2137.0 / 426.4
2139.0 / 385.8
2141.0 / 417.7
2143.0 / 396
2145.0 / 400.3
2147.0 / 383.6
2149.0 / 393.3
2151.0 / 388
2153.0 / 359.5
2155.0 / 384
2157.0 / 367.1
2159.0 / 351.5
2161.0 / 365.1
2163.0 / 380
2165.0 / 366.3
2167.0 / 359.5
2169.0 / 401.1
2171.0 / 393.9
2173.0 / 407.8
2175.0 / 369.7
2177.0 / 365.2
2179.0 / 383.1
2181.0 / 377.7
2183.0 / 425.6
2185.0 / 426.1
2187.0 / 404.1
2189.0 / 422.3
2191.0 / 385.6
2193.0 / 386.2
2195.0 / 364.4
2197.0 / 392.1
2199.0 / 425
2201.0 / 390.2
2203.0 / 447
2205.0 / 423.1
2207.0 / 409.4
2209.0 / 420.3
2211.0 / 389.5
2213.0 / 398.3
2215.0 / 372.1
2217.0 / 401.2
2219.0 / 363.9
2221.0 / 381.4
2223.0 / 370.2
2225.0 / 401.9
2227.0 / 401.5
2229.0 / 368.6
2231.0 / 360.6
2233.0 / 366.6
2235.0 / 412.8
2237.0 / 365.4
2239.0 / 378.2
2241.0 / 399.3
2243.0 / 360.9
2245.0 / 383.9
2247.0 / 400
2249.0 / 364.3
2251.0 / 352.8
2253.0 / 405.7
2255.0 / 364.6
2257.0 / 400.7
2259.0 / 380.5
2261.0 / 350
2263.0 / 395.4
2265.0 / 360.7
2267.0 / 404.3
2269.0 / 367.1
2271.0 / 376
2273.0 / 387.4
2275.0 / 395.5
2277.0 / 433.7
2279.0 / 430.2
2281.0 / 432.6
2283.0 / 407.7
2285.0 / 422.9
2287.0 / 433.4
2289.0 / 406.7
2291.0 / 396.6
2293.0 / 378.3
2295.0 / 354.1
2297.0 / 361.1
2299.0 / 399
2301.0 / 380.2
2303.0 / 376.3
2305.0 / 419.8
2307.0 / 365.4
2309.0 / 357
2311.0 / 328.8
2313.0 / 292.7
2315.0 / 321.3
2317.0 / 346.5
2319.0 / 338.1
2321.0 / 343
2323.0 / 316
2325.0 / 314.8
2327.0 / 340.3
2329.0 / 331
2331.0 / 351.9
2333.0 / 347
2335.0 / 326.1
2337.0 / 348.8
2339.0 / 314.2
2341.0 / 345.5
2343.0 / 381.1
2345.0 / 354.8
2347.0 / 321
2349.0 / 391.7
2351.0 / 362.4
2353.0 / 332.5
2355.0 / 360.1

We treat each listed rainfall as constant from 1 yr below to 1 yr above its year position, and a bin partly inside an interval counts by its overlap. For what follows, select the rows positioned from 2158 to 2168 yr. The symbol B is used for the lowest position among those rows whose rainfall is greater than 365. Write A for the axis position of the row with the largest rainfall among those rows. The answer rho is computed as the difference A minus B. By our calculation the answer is 2 yr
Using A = 2163.0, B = 2161.0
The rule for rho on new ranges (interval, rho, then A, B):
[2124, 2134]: 4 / 2129.0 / 2125.0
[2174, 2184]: 8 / 2183.0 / 2175.0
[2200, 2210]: 2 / 2203.0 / 2201.0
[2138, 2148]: 2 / 2141.0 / 2139.0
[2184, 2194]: 0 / 2185.0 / 2185.0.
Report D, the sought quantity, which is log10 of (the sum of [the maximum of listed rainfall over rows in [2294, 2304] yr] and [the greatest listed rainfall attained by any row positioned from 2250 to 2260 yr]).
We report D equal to 2.91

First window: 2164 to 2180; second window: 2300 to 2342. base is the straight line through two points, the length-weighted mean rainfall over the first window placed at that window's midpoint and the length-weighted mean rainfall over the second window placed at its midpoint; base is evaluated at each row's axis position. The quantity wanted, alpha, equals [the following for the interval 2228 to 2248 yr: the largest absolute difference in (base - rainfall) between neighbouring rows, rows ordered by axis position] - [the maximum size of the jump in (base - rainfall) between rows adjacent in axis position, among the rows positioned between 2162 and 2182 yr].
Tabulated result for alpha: 4.8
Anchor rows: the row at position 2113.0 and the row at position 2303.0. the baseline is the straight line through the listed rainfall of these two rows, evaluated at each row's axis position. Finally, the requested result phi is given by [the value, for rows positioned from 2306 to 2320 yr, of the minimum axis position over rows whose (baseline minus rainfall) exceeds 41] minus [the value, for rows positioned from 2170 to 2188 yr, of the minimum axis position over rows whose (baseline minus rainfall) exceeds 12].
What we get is 140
